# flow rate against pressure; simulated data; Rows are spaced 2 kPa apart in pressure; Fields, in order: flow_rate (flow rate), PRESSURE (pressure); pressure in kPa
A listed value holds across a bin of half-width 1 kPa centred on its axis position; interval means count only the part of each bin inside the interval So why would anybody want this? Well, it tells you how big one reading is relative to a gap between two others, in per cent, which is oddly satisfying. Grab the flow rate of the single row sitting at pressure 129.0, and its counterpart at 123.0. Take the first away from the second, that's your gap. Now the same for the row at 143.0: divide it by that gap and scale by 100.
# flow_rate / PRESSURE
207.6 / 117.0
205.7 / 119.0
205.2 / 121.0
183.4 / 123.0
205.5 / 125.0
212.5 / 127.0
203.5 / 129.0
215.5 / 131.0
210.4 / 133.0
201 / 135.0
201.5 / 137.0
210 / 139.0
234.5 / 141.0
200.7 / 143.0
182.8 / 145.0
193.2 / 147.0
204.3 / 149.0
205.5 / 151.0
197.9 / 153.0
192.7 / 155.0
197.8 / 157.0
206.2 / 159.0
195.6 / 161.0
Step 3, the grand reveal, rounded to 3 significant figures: -999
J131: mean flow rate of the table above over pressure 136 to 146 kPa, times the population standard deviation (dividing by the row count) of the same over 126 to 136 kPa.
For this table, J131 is 1127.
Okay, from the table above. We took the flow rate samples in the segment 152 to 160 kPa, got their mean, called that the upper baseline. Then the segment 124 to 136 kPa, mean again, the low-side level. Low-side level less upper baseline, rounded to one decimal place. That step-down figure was 9.4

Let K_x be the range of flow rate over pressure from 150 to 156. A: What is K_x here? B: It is 13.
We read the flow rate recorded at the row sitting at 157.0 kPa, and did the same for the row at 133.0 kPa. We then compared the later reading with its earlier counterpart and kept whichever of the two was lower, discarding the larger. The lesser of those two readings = 198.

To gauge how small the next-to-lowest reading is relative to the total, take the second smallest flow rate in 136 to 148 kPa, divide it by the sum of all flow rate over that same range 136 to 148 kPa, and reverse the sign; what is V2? -0.16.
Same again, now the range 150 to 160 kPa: -0.20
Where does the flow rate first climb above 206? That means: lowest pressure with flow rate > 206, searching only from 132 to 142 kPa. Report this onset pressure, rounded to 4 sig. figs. 133.0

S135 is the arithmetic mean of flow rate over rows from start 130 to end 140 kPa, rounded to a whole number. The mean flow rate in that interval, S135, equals 208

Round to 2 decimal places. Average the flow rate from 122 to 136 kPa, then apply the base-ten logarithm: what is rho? 2.31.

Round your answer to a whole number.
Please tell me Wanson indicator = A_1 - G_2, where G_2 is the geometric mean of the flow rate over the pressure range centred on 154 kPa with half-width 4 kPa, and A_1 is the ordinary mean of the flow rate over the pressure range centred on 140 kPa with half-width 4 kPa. 13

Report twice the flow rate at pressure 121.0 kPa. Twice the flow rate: 410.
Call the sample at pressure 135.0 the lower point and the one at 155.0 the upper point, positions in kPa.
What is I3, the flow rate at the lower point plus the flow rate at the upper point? 394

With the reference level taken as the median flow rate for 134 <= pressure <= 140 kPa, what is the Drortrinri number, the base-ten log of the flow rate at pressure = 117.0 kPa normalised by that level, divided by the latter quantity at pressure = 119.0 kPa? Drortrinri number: 1.4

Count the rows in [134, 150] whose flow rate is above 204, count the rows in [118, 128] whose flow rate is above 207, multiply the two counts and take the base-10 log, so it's 0.5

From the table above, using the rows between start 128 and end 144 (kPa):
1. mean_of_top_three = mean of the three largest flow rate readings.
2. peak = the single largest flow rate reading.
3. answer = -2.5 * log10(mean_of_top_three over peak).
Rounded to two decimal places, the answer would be 0.07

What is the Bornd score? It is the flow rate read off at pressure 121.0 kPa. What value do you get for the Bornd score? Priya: 205.2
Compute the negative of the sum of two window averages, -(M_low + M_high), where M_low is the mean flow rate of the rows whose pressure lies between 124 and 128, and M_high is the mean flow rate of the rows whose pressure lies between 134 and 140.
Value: -413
